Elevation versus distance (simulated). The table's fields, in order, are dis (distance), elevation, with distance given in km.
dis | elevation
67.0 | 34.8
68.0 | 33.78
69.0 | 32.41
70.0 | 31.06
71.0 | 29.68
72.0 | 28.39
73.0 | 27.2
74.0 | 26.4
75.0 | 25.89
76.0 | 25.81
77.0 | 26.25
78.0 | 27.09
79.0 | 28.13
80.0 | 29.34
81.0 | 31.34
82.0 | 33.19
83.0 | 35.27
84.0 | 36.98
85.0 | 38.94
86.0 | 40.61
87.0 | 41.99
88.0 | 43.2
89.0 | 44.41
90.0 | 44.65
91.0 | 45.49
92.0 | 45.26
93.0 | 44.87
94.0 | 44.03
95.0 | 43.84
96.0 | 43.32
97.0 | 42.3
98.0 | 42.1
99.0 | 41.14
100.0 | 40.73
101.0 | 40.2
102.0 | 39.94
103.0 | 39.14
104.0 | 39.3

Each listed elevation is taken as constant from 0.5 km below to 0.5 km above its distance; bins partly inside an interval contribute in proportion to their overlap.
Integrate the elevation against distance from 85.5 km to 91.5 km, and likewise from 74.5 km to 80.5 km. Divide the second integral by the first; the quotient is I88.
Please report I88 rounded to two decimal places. 0.62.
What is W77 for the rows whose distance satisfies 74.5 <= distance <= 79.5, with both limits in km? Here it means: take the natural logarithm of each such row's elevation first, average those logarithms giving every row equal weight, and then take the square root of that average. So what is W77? 1.81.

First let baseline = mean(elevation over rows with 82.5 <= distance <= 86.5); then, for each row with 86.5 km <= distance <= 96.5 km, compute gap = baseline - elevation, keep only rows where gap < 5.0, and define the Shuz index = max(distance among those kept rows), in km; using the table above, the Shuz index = 96.0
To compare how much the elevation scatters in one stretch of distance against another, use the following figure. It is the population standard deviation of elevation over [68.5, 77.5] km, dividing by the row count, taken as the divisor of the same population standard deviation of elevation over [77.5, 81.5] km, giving 0.69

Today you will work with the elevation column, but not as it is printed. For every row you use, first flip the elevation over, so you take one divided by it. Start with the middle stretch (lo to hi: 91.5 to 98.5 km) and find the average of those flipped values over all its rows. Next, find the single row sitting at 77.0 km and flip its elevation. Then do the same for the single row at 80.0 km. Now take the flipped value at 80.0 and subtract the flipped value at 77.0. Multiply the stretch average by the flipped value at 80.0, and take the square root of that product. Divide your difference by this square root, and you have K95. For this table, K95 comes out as -0.14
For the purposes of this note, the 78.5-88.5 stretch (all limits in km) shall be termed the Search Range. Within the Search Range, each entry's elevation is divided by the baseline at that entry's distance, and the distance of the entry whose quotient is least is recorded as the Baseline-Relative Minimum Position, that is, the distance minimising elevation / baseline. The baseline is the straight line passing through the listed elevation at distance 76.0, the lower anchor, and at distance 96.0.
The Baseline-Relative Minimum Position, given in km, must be 79.0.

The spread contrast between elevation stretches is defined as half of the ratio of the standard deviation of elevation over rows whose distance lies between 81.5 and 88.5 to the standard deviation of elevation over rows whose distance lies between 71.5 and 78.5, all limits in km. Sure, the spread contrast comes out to 2.0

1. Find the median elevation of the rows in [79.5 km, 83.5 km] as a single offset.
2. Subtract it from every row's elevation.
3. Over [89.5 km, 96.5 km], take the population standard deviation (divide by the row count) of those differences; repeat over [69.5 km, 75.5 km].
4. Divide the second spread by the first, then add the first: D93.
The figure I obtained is 3.22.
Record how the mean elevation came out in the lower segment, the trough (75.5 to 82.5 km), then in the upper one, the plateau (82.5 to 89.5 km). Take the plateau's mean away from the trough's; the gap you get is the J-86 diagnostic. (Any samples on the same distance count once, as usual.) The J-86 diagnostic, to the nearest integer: -11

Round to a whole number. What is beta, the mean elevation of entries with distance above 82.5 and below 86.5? 38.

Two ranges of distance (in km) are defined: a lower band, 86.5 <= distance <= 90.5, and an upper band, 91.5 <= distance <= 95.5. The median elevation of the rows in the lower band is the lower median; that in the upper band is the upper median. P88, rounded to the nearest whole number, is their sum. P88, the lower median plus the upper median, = 88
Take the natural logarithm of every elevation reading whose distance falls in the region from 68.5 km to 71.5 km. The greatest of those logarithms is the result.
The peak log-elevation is 3.48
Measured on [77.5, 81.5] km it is 3.44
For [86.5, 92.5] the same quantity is 3.82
